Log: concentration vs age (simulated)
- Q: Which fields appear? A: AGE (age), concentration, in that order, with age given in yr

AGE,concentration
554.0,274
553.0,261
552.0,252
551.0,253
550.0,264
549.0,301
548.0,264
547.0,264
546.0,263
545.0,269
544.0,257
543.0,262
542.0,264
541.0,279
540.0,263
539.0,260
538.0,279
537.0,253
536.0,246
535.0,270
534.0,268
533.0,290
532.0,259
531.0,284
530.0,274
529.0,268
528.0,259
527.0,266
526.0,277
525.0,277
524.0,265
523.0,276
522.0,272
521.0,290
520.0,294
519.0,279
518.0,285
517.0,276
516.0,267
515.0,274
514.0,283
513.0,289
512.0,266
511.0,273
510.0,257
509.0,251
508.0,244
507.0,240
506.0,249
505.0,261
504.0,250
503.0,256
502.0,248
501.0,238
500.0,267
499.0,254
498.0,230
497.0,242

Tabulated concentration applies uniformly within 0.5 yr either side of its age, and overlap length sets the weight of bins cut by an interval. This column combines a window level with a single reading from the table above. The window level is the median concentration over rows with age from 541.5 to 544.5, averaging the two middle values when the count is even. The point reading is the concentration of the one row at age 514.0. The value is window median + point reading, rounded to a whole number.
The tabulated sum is 545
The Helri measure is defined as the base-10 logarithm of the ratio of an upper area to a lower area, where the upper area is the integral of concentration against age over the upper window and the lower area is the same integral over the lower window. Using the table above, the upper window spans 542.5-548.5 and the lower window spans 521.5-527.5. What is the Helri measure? -0.01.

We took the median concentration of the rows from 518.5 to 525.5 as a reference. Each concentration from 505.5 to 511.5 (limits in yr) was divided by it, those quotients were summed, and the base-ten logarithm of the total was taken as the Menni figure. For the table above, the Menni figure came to 0.738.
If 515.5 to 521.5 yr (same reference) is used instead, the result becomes 0.786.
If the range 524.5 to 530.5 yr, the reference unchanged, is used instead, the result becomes 0.767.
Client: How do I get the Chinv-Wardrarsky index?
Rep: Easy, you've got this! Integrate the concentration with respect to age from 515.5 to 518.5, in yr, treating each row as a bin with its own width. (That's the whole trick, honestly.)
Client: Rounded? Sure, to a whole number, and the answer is 828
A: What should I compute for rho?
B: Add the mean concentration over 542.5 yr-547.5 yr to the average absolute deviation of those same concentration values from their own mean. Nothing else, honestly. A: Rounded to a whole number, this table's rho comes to 266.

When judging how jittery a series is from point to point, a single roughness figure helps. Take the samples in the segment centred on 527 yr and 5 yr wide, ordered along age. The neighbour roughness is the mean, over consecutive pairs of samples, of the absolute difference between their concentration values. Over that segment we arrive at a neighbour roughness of 7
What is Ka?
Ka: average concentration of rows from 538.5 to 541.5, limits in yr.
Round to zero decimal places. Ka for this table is 267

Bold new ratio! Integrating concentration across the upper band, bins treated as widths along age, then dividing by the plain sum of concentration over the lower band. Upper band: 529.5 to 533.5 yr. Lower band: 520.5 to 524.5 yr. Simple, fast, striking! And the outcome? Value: 1.00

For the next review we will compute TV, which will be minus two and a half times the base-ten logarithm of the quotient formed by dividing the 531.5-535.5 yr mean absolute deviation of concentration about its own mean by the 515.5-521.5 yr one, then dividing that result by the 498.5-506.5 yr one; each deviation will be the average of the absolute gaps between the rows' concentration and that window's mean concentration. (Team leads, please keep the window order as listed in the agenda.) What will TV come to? 1.89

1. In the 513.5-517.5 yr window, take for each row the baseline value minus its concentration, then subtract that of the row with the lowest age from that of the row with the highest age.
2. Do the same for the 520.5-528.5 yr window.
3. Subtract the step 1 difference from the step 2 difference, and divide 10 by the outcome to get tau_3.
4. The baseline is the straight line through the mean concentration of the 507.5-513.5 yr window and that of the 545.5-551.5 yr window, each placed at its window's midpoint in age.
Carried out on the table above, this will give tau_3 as 0.4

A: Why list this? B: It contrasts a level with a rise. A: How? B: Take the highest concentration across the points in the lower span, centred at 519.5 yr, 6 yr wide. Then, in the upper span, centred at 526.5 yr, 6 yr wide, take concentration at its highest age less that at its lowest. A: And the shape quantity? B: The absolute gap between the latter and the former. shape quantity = 291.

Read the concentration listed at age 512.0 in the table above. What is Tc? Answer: 266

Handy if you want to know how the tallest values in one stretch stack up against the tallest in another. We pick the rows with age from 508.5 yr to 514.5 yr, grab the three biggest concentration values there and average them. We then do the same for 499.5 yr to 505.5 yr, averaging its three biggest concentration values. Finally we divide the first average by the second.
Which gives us 1.08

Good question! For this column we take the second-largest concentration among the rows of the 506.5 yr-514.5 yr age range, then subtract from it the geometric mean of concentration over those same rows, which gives 21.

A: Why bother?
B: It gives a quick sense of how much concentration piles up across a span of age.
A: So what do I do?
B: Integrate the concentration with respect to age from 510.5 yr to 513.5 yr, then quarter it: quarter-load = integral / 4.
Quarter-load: 207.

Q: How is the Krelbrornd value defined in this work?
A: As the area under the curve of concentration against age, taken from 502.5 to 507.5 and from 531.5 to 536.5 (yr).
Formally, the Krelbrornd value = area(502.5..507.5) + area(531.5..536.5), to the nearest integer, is 2589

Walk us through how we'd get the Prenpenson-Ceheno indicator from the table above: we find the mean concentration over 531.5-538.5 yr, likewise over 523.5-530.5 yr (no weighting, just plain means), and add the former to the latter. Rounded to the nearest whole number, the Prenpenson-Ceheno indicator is 536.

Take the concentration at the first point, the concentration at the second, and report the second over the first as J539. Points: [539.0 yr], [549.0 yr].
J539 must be 1.16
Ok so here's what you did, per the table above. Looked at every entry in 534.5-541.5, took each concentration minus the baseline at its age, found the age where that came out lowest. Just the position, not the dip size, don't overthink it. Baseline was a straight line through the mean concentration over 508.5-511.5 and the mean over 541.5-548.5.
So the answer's 536.0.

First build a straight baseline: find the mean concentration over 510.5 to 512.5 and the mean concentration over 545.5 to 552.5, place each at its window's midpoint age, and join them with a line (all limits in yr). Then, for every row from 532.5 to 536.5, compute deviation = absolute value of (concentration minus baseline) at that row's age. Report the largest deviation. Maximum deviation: 23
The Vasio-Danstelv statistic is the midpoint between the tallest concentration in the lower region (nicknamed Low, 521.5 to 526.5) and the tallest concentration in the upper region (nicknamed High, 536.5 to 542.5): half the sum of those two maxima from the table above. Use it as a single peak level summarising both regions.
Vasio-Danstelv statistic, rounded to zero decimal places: 278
